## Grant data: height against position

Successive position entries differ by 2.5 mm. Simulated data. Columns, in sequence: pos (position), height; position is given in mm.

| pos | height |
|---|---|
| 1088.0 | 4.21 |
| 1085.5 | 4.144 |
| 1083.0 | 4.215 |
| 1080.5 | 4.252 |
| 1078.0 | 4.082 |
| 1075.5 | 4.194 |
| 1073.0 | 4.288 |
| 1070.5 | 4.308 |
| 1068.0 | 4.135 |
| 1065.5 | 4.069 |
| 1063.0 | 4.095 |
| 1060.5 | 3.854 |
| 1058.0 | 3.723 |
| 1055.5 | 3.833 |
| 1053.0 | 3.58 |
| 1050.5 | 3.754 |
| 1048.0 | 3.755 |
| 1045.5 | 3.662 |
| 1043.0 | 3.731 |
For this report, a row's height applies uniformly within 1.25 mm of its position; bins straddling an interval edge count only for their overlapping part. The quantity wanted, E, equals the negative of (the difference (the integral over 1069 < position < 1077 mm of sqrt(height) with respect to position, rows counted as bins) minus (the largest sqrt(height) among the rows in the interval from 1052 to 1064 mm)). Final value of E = -14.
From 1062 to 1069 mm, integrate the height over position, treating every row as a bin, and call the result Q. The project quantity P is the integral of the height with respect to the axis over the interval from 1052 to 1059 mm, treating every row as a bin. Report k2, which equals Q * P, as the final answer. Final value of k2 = 746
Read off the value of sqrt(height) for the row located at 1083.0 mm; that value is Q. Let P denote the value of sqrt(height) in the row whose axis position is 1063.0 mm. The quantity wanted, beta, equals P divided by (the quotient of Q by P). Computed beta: 1.99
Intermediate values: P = 2.024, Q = 2.05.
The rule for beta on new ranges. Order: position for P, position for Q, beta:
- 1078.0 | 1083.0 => 1.99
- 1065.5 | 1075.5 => 1.99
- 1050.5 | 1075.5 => 1.83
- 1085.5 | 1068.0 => 2.04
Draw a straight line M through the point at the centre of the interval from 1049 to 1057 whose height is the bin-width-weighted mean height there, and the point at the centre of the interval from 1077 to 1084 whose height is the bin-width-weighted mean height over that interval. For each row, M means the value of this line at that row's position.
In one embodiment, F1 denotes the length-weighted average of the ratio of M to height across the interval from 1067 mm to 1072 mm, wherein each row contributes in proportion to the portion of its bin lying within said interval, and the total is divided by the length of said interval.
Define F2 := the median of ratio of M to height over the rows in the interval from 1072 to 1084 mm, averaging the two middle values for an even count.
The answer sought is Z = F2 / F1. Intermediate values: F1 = 0.946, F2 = 0.98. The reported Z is 1.04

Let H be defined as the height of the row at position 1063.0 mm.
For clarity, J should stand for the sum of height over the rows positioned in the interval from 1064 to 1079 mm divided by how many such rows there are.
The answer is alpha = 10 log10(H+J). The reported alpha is 9.18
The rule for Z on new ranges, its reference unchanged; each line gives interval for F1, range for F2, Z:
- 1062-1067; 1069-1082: 1.02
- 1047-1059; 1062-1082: 0.96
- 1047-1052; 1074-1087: 1.03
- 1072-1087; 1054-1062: 1.00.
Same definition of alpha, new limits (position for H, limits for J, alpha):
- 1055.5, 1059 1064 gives 8.93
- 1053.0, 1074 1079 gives 8.88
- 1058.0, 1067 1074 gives 9.01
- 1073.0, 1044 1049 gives 9.03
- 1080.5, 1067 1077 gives 9.29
